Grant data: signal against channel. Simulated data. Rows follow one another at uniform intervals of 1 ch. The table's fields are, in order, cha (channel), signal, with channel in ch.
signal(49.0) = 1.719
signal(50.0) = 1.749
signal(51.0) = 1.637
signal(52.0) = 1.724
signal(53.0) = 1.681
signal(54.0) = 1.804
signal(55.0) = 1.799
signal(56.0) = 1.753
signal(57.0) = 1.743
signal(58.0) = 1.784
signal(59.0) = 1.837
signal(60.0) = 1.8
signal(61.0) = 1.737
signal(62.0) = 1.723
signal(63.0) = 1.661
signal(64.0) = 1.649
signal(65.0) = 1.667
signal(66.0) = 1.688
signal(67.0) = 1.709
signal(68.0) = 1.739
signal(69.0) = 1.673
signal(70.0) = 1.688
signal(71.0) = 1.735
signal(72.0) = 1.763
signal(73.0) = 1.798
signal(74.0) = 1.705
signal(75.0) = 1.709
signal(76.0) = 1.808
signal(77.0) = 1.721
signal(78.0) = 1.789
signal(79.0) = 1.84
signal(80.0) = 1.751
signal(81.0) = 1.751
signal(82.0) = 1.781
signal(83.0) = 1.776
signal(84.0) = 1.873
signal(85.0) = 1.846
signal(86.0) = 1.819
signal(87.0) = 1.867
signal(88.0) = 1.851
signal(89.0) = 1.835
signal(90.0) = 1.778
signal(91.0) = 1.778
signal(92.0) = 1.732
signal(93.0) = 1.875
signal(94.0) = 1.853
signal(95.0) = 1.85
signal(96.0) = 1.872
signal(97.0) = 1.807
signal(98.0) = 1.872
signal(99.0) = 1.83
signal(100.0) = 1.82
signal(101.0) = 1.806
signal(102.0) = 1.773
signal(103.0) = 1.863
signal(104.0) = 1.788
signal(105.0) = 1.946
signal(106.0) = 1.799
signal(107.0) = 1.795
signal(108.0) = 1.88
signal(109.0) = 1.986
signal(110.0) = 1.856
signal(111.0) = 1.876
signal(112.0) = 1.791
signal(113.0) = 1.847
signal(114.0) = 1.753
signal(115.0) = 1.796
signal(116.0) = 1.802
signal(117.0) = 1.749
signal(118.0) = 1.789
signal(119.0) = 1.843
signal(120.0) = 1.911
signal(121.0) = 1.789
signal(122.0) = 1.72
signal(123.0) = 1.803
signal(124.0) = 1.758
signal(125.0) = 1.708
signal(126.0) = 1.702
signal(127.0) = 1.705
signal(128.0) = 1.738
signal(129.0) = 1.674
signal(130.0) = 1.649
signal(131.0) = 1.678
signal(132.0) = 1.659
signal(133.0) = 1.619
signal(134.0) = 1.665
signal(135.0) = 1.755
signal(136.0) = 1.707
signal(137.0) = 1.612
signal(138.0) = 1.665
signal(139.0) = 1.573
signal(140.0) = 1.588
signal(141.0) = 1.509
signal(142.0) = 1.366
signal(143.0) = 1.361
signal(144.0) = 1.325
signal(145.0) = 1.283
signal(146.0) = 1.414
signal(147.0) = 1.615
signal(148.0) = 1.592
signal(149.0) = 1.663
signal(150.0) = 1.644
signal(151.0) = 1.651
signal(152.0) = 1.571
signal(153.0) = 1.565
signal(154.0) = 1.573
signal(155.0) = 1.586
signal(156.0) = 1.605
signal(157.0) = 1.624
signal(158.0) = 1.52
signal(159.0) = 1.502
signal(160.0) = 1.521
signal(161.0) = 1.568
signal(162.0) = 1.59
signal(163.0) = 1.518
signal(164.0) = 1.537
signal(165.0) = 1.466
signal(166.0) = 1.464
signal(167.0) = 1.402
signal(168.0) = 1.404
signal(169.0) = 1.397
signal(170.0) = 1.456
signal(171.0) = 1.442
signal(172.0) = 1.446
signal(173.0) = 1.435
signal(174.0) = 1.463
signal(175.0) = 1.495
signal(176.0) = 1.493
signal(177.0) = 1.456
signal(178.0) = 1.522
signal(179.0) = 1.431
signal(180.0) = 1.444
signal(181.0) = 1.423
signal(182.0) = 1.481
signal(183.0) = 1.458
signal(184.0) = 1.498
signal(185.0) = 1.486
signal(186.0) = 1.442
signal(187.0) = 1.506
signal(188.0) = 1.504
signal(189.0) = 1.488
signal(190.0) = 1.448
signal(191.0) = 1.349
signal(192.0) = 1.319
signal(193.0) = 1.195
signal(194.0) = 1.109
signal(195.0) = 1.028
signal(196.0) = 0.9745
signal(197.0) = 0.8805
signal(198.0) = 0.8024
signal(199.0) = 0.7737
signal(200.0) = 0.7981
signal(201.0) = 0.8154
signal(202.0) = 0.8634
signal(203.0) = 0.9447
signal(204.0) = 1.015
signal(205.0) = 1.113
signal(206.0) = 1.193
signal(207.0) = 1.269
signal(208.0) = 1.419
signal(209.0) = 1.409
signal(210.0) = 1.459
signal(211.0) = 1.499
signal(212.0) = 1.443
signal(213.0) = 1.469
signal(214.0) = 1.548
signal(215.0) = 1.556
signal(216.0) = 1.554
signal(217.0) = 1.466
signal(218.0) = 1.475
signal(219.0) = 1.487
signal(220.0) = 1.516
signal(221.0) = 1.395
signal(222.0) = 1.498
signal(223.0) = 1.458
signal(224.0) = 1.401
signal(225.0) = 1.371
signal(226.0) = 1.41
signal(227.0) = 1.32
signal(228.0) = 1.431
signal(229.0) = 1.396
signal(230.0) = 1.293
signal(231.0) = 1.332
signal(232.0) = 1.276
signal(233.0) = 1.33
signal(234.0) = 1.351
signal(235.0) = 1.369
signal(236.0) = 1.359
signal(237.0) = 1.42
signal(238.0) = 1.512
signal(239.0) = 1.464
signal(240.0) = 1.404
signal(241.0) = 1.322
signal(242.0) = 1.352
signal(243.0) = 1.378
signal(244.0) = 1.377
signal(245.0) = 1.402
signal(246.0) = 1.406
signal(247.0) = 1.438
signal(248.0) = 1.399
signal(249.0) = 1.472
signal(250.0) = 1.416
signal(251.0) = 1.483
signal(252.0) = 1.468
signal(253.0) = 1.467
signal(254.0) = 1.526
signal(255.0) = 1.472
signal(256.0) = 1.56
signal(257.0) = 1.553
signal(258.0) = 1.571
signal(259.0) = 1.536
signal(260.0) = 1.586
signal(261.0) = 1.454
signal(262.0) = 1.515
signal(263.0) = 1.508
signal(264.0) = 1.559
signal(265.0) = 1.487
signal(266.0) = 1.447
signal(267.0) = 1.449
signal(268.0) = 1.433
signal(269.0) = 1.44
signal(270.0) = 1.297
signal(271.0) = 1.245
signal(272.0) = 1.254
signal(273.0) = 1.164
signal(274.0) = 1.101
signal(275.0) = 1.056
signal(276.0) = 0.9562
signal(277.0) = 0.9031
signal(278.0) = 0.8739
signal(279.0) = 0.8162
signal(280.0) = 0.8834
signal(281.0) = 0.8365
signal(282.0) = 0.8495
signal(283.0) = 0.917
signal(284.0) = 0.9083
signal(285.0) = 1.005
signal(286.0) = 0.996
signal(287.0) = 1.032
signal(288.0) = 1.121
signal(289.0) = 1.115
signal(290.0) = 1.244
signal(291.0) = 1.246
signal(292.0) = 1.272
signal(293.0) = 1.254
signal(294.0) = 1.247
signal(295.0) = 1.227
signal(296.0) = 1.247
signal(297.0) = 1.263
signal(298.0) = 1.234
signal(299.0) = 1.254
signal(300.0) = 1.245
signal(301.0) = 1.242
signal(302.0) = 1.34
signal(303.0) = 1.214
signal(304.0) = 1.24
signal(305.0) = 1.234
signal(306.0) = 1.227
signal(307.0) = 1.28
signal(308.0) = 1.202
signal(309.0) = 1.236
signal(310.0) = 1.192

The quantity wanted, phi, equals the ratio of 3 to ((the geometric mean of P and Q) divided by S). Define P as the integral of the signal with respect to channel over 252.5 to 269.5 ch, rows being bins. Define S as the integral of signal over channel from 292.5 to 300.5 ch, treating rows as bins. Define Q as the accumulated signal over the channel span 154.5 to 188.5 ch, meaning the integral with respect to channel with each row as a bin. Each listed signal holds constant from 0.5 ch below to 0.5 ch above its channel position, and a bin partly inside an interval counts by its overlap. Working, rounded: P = 26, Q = 51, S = 10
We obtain 1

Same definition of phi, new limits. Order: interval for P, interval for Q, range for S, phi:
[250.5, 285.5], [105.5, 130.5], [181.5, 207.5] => 2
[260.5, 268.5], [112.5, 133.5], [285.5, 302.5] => 3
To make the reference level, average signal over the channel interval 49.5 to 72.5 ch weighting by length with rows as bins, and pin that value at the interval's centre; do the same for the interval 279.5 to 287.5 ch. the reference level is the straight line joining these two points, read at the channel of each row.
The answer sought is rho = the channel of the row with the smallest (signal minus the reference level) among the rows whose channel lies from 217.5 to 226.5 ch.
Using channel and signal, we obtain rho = 225.0 ch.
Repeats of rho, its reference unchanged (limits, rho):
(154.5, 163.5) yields 159.0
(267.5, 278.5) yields 278.0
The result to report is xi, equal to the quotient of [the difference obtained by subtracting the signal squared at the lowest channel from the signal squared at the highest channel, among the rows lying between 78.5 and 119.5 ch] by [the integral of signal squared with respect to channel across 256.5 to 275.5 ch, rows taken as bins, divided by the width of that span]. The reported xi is 0.01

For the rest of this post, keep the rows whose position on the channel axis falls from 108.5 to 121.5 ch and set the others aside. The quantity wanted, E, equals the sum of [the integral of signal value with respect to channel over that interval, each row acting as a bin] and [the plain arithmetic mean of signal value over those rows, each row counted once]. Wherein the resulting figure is 26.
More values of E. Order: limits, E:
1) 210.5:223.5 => 21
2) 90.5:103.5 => 26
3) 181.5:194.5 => 20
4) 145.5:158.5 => 22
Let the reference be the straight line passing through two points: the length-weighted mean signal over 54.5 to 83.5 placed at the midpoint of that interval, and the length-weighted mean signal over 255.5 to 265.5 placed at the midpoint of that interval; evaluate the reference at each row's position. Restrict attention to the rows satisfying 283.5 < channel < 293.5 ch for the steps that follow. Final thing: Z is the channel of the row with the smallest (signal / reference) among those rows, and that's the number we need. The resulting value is 284.0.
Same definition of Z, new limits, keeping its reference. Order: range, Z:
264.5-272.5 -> 271.0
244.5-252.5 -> 248.0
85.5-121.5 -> 92.0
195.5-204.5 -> 199.0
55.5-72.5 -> 64.0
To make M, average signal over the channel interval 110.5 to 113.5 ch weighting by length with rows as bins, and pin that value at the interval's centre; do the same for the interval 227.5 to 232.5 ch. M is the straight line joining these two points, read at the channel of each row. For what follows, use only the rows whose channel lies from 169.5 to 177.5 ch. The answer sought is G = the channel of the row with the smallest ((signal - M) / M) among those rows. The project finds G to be 171.0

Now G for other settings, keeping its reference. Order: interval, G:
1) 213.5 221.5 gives 221.0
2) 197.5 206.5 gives 199.0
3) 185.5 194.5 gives 194.0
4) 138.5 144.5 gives 144.0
